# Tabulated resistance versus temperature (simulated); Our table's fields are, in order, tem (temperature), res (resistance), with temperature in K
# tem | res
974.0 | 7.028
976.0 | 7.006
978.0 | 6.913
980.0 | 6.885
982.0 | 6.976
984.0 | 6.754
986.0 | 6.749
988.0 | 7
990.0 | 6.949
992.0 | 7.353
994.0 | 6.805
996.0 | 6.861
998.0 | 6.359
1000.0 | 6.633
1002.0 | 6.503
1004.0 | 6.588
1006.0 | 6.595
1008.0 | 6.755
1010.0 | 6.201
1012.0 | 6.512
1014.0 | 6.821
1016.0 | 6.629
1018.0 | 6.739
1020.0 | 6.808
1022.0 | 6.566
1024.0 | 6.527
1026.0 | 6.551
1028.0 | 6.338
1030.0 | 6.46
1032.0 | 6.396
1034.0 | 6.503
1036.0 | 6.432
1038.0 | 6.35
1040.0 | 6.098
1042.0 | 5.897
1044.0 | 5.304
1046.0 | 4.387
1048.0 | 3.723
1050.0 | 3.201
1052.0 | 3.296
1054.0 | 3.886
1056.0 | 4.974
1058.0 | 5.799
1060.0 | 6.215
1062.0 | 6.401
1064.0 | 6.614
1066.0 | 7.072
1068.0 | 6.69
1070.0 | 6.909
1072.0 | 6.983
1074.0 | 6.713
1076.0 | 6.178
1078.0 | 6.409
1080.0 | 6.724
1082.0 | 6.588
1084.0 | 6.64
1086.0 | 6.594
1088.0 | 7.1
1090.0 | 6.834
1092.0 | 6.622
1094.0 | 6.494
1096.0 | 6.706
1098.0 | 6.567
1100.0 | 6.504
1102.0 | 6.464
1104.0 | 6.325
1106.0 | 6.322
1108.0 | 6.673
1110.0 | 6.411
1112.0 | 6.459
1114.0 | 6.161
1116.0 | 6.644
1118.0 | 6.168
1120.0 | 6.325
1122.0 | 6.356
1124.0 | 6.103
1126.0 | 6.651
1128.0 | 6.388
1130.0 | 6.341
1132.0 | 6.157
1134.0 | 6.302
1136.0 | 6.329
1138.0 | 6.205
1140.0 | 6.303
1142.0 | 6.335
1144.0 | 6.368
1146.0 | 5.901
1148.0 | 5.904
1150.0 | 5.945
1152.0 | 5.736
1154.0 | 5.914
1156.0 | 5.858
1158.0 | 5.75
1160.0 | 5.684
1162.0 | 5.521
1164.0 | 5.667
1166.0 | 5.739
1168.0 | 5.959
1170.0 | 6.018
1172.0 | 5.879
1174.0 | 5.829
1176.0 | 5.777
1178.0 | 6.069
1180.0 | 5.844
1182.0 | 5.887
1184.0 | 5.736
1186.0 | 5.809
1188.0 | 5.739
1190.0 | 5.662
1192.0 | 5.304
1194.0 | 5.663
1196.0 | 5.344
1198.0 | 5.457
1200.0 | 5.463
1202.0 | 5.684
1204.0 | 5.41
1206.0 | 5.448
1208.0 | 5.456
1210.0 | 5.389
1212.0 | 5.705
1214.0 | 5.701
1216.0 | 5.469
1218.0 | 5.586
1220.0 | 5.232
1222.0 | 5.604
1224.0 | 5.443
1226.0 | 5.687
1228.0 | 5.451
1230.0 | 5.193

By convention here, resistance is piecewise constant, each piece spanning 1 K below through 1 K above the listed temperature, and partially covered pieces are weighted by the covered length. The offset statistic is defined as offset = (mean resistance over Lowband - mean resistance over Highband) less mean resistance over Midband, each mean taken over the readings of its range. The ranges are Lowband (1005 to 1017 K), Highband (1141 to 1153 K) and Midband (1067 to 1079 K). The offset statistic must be -6.1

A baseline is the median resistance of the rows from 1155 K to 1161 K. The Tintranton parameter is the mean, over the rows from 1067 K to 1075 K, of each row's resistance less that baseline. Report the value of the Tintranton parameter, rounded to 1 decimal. 1.1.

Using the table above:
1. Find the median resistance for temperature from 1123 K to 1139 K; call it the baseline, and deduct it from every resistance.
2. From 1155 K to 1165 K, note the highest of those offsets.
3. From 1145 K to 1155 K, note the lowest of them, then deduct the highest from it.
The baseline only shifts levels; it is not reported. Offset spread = -0.1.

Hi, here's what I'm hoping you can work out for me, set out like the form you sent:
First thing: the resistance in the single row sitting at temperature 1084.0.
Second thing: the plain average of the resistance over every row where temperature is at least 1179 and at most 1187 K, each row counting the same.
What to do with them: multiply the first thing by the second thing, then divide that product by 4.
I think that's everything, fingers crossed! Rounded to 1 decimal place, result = 9.7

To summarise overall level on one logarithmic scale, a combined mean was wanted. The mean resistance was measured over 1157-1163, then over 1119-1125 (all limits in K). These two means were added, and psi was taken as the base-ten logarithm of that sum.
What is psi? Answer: 1.08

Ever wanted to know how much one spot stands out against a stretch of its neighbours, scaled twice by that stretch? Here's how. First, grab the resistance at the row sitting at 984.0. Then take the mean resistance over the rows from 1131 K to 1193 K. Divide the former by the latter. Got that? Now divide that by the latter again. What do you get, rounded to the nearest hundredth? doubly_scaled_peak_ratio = 0.19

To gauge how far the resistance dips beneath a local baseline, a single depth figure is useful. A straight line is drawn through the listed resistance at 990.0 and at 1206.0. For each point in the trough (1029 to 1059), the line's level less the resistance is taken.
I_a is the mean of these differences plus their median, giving 2.0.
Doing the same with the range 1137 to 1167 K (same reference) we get -0.2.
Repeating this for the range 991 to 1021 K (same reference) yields 0.3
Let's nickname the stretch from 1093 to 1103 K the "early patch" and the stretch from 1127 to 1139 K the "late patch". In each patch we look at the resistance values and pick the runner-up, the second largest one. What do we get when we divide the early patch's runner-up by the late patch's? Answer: 1.04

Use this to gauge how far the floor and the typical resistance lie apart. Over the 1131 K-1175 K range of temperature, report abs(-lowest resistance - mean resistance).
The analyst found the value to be 11.5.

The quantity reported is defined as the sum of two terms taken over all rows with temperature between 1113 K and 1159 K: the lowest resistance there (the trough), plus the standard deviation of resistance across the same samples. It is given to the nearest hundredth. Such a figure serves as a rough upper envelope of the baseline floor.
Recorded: 5.99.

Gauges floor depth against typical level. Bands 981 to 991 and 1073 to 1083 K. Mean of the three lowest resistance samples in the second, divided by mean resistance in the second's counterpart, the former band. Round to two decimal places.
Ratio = 0.93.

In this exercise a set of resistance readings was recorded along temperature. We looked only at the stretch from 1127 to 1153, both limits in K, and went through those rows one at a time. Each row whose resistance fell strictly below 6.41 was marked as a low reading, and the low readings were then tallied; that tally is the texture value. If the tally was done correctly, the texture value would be 13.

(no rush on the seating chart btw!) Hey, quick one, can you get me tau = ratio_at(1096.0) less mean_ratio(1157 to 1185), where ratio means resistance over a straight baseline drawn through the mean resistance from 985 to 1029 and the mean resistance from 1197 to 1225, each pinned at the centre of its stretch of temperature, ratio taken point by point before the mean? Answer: 0.074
